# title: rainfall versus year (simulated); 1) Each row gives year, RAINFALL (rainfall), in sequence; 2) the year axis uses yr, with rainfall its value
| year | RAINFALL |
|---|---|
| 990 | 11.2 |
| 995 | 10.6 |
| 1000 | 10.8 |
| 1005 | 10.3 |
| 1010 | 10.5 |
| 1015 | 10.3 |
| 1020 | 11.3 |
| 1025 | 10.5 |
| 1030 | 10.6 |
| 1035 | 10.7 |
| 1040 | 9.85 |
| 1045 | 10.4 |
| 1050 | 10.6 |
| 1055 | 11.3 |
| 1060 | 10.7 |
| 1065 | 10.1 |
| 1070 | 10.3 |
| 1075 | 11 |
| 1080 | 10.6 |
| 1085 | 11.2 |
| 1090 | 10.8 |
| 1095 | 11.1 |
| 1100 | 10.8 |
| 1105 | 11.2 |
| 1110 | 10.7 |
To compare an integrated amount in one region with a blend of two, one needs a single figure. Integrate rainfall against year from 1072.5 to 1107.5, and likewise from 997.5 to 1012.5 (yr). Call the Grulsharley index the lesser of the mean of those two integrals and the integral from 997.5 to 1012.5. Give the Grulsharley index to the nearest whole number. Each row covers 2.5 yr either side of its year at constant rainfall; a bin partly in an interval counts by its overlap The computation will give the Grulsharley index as 158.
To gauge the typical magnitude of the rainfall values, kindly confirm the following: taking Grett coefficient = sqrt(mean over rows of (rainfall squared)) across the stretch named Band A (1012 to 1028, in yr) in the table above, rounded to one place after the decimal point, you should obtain 10.7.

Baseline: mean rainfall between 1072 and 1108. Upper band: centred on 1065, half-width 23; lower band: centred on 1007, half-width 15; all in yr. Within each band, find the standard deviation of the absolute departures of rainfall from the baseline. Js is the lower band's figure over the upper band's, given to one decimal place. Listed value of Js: 0.8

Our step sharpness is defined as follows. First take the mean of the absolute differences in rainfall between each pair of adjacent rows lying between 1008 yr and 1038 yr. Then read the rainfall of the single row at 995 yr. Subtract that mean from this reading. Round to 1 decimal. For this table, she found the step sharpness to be 10.2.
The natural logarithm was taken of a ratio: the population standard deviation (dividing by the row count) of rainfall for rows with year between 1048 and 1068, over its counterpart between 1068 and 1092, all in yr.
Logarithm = 0.3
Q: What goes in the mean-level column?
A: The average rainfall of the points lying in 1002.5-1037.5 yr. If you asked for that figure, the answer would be 10.6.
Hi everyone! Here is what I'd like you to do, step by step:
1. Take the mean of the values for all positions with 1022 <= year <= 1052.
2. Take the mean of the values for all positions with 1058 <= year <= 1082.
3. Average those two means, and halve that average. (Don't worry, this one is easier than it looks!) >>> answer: 5.25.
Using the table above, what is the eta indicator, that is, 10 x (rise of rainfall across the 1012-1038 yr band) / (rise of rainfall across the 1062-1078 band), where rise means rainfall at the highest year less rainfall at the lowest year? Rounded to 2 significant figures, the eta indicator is 4.4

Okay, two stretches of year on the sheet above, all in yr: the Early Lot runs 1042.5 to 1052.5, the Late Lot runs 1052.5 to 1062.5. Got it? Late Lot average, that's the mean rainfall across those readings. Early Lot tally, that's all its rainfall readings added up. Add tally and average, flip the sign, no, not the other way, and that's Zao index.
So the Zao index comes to -32.0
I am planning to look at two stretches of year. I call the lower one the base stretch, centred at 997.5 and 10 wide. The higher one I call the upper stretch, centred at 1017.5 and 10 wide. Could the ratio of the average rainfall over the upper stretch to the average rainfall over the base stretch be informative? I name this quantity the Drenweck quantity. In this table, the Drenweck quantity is 1.01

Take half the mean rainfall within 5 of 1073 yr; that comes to 5.33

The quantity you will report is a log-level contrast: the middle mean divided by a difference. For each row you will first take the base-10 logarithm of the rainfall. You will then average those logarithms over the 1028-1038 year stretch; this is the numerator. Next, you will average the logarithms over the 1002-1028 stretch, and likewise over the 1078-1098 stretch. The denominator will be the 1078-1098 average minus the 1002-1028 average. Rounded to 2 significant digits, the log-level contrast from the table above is 73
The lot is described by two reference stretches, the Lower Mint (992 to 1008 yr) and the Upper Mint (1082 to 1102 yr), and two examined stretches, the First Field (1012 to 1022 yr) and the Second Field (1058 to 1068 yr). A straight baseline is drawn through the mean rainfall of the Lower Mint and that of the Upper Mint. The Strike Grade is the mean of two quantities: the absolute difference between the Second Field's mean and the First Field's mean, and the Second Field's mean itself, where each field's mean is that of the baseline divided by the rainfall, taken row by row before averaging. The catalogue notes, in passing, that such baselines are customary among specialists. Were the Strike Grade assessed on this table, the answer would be 0.550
